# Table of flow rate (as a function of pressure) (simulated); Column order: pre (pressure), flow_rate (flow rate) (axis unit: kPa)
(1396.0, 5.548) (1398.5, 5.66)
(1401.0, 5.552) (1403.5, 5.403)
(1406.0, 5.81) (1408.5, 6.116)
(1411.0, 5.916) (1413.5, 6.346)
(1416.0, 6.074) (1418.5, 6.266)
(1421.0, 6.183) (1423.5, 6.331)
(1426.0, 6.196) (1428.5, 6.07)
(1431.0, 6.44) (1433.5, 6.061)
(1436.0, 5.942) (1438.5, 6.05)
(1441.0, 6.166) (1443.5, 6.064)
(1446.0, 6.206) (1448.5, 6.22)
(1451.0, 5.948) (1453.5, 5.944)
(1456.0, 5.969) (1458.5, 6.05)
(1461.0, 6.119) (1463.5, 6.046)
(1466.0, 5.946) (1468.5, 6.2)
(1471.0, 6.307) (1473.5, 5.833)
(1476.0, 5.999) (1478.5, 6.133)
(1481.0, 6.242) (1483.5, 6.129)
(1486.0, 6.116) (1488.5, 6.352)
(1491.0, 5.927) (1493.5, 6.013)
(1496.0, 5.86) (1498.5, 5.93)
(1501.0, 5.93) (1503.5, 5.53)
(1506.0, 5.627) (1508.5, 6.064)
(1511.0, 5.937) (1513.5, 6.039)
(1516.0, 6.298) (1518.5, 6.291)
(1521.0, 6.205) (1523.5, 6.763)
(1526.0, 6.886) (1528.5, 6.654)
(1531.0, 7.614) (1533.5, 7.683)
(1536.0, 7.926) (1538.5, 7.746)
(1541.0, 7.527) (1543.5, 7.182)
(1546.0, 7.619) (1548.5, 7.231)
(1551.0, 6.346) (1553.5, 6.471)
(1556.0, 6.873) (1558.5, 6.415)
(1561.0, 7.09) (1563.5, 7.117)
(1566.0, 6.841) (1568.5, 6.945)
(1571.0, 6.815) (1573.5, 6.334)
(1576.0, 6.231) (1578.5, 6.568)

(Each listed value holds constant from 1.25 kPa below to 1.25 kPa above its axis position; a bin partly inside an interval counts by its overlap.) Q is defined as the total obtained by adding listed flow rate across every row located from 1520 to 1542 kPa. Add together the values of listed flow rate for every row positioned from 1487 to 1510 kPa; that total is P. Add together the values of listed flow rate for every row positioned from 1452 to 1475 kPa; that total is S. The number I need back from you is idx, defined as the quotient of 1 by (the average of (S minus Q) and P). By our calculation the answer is 0.047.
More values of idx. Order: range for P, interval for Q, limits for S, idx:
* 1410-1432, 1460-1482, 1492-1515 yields 0.037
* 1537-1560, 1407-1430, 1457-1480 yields 0.032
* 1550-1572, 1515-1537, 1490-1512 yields 0.039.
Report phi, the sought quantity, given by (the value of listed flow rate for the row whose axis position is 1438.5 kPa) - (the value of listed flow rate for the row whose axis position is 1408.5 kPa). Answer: -0.07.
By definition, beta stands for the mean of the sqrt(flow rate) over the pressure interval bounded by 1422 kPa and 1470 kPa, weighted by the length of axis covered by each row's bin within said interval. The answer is 2.471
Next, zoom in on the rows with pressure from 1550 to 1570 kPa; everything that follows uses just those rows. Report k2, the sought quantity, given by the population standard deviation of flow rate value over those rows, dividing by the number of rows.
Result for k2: 0.29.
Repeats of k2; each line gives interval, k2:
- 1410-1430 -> 0.14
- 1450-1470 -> 0.09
